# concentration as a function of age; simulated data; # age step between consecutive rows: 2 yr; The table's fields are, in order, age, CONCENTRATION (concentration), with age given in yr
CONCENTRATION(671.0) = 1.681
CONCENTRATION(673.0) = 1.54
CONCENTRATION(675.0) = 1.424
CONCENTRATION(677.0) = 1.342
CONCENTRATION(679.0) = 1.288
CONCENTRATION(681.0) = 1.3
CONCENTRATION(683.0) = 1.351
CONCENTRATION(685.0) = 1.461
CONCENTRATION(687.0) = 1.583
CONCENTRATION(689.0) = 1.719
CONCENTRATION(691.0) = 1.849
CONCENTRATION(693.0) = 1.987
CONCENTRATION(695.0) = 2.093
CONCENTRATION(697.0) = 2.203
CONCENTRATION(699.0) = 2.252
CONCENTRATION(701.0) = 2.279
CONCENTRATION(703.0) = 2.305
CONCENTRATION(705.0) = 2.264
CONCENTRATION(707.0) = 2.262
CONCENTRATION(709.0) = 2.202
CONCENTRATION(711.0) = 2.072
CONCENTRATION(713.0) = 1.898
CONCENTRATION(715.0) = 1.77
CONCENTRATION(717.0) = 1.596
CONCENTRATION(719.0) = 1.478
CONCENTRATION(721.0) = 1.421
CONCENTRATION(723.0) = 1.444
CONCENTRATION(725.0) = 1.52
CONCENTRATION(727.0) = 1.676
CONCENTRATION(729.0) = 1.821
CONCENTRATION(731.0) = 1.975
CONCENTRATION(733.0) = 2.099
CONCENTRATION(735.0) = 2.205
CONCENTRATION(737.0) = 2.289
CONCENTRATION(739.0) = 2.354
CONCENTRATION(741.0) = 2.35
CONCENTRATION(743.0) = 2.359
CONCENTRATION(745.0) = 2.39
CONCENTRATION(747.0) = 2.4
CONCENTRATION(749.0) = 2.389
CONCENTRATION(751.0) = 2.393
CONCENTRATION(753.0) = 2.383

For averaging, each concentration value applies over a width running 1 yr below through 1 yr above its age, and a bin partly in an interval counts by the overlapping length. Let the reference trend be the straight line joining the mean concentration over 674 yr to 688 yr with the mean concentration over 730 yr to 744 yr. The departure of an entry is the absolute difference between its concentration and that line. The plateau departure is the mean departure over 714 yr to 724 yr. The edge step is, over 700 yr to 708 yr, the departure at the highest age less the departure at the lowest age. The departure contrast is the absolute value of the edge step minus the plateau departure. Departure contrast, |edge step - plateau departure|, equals 0.53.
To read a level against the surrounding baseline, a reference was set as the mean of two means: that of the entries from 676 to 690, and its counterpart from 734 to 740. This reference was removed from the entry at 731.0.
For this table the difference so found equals 0.1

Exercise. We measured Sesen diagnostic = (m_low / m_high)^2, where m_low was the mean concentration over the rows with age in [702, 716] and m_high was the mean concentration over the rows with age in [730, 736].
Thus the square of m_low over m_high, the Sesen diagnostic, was 1.02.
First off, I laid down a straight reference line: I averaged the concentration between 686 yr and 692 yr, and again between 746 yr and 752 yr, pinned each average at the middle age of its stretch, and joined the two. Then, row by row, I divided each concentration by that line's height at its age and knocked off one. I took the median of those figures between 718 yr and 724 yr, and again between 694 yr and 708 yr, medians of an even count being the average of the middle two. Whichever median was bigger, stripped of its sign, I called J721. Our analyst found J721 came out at 0.22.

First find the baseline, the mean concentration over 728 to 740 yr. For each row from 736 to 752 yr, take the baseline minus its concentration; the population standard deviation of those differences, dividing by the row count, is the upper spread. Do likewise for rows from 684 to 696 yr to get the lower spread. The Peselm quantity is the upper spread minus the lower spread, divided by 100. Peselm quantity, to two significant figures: -0.0019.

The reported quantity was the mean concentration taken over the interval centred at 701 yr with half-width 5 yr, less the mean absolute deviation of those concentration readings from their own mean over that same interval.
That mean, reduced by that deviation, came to 2.2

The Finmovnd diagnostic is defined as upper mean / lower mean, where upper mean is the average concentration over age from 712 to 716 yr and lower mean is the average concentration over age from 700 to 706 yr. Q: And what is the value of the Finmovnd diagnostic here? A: 0.80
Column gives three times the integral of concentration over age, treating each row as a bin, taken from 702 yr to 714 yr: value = 78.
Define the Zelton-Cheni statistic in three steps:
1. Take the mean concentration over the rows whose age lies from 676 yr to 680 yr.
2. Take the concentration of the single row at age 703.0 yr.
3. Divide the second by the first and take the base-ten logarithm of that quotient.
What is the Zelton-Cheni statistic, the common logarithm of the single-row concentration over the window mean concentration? 0.244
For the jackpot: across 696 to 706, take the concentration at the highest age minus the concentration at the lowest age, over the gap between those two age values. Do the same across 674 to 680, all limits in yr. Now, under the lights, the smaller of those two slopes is -0.03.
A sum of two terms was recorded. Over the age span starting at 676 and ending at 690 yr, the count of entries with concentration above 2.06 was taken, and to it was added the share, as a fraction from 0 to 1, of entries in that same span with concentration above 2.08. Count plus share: 0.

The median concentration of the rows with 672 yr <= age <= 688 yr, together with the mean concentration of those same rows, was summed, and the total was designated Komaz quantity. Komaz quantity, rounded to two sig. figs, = 2.8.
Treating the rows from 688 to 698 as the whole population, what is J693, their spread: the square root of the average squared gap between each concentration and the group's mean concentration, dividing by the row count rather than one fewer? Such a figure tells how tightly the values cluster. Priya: 0.17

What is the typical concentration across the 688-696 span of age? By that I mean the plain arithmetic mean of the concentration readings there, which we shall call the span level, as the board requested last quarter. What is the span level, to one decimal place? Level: 1.9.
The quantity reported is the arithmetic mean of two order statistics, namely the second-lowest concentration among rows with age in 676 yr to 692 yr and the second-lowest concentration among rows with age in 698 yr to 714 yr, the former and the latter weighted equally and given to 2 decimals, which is 1.69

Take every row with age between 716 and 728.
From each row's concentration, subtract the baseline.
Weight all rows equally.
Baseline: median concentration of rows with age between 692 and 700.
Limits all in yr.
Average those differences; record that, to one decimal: -0.6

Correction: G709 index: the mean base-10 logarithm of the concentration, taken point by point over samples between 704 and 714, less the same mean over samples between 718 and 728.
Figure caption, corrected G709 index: 0.15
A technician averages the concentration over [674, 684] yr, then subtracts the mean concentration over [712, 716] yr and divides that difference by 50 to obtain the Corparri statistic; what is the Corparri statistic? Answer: -0.010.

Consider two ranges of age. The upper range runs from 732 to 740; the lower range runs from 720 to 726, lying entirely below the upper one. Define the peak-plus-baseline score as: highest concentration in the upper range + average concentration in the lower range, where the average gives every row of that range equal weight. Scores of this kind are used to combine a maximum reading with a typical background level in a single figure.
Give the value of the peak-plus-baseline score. 3.8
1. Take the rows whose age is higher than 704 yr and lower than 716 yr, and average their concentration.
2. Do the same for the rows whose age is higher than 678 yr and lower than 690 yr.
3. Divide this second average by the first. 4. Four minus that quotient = 3.30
